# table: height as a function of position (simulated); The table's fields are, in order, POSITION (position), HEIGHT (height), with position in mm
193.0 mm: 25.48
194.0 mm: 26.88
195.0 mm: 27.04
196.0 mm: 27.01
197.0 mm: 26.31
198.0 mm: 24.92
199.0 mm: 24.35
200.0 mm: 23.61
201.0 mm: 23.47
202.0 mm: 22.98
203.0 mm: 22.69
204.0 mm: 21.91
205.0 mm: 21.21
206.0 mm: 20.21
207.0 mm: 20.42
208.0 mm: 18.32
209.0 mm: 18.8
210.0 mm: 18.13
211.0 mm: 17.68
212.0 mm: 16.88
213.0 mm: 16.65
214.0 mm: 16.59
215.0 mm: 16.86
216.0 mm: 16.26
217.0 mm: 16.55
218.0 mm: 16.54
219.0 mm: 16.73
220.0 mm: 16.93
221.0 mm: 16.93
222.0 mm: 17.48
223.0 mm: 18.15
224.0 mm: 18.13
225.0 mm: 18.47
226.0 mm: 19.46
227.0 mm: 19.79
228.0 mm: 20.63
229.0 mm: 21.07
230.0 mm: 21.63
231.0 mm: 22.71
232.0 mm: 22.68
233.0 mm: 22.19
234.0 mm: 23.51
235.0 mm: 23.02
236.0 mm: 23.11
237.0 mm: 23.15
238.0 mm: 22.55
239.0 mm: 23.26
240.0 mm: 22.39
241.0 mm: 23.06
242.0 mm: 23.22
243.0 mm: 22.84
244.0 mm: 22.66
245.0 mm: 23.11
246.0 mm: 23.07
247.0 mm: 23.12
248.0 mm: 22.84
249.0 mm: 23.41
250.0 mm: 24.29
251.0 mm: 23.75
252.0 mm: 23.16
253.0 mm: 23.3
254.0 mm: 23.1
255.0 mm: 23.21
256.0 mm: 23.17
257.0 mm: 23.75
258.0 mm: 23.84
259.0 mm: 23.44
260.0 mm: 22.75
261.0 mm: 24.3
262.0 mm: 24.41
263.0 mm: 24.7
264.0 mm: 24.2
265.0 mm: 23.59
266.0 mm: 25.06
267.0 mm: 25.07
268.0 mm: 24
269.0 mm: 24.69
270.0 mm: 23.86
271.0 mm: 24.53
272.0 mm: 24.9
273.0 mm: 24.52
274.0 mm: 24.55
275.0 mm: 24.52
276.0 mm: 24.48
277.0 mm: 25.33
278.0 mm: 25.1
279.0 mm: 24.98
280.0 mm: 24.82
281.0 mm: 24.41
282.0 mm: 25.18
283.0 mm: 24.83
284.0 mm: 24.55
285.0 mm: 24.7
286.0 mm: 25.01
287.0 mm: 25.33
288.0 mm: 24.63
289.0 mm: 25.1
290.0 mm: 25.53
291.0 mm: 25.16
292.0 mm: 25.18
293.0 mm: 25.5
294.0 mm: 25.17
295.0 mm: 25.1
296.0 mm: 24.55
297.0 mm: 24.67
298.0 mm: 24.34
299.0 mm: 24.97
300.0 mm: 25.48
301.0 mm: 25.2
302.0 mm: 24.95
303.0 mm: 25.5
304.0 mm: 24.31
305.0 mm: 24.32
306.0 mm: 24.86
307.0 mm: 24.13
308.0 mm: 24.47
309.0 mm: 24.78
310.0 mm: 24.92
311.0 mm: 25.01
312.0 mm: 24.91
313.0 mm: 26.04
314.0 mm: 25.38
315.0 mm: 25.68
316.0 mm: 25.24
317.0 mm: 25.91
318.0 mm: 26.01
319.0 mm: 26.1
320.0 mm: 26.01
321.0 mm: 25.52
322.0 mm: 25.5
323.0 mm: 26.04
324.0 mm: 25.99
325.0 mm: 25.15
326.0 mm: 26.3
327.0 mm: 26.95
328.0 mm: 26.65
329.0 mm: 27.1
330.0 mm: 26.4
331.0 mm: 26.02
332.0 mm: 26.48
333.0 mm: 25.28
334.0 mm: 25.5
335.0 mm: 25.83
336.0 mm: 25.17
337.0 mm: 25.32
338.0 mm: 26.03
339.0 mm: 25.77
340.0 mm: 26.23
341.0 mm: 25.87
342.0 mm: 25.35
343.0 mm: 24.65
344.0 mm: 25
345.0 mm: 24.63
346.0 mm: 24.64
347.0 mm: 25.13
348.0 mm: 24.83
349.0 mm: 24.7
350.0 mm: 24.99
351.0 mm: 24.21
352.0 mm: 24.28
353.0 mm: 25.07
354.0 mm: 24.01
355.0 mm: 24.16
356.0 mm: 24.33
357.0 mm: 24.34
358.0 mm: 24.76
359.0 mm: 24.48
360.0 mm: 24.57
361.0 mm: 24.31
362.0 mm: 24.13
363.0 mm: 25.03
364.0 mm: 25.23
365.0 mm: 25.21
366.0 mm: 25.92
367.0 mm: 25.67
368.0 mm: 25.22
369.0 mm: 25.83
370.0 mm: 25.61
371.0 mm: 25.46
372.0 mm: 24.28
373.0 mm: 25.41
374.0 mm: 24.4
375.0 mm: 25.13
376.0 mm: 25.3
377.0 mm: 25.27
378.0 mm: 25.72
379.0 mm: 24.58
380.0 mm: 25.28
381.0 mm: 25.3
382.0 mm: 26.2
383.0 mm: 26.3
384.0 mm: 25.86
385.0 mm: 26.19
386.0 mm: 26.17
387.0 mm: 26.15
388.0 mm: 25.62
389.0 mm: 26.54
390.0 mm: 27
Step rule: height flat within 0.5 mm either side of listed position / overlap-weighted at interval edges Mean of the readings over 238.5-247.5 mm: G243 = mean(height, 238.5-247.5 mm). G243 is 23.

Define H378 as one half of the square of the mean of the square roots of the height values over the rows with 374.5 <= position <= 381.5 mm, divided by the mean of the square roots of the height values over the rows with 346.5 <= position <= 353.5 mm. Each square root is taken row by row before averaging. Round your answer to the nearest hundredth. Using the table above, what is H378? 2.54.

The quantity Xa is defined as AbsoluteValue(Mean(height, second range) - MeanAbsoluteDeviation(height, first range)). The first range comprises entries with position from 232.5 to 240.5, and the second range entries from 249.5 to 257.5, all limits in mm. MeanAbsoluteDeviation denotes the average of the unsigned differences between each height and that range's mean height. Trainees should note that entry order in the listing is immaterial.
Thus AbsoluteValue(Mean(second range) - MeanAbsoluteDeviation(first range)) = 23.1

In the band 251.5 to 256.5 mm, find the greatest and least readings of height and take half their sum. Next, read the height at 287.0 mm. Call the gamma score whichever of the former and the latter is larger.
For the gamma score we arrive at 25.3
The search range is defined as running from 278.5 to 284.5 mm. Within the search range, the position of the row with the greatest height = 282.0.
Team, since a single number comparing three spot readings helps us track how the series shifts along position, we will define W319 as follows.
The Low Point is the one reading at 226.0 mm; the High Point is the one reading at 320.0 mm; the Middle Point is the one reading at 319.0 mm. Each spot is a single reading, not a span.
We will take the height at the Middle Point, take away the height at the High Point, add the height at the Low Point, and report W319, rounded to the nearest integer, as 20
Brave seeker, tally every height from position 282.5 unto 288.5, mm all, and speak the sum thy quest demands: 149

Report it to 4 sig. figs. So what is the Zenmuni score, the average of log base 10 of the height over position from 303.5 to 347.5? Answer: 1.407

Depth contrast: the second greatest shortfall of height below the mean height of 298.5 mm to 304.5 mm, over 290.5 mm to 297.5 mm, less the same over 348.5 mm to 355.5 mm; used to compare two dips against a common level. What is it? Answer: -0.5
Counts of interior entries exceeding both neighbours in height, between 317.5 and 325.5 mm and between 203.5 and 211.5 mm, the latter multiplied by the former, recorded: 4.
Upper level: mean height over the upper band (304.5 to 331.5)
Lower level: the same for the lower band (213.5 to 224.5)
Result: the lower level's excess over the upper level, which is -9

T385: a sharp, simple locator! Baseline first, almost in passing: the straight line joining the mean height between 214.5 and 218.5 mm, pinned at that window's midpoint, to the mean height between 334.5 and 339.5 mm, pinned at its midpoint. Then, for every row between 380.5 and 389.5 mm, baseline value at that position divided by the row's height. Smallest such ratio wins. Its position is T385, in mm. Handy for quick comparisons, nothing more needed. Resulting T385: 383.0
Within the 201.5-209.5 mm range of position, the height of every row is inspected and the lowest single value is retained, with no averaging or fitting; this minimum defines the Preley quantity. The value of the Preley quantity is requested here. 18.32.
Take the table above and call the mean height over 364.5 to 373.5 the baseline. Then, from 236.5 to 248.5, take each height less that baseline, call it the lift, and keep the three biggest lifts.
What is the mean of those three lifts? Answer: -2.2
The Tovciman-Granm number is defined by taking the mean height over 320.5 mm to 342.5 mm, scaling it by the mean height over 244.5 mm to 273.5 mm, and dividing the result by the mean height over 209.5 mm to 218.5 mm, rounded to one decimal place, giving 36.6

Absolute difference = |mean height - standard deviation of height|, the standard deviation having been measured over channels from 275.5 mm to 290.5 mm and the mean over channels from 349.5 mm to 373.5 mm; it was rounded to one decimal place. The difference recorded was 24.5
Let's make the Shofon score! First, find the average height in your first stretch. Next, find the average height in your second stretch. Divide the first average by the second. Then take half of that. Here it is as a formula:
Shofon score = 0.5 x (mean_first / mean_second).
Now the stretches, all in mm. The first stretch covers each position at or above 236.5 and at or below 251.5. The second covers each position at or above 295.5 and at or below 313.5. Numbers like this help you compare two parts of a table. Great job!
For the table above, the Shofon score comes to 0.46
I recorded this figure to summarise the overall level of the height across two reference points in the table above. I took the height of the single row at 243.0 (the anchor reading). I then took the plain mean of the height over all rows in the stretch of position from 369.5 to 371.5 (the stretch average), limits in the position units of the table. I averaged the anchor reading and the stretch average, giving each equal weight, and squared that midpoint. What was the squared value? 585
